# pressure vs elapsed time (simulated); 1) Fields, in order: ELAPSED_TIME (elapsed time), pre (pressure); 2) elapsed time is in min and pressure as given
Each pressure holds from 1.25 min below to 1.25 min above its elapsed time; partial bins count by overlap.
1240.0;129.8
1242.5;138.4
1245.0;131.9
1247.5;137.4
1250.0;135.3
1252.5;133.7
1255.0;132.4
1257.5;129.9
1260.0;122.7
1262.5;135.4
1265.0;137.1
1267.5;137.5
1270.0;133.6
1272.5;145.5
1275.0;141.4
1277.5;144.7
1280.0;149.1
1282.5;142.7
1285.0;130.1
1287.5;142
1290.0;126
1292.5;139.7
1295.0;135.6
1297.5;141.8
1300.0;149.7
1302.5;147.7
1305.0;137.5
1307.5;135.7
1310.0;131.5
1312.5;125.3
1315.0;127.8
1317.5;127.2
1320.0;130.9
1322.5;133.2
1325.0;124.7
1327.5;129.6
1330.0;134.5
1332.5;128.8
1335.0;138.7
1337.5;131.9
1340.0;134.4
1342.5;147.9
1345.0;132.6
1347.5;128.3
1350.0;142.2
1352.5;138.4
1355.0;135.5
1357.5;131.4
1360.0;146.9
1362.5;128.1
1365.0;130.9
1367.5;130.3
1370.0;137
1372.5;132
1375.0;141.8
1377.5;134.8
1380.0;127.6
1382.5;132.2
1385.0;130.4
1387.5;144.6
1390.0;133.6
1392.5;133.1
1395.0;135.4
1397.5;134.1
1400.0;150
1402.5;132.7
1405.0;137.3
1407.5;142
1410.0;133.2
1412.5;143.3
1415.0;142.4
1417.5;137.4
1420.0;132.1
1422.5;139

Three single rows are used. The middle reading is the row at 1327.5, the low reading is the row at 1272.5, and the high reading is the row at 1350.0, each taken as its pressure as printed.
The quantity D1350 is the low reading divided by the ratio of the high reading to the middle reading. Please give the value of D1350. 133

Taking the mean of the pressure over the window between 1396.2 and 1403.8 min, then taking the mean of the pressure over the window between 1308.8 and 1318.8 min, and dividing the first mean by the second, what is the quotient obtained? 1.09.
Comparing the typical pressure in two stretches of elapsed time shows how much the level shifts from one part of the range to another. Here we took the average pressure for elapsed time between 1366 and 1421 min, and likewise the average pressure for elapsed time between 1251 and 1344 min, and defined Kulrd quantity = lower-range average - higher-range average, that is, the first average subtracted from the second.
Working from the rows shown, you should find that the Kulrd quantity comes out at -0.6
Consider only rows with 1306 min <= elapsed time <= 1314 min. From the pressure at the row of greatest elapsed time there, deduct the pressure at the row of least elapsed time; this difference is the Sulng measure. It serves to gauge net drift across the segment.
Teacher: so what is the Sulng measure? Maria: -10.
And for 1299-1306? -12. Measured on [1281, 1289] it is -1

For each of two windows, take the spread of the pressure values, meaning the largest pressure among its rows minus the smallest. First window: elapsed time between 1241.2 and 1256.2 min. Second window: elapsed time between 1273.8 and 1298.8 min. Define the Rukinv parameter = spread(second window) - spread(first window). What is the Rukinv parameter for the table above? 17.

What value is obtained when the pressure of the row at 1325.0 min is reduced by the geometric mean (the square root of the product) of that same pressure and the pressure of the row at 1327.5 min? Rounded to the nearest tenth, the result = -2.4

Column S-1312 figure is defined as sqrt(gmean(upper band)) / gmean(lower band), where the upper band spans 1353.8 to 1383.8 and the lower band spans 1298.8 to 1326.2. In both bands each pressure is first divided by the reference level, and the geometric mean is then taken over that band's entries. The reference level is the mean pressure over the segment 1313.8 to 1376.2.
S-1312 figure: 1.00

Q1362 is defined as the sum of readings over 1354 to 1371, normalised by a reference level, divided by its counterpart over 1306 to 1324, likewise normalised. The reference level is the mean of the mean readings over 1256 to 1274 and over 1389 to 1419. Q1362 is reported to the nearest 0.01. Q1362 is 1.03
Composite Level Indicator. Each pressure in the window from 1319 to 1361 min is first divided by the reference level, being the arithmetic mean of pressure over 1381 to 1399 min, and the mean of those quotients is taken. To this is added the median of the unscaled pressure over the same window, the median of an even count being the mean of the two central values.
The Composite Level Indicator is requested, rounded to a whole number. 134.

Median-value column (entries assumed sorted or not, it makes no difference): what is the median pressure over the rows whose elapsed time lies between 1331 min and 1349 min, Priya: 133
